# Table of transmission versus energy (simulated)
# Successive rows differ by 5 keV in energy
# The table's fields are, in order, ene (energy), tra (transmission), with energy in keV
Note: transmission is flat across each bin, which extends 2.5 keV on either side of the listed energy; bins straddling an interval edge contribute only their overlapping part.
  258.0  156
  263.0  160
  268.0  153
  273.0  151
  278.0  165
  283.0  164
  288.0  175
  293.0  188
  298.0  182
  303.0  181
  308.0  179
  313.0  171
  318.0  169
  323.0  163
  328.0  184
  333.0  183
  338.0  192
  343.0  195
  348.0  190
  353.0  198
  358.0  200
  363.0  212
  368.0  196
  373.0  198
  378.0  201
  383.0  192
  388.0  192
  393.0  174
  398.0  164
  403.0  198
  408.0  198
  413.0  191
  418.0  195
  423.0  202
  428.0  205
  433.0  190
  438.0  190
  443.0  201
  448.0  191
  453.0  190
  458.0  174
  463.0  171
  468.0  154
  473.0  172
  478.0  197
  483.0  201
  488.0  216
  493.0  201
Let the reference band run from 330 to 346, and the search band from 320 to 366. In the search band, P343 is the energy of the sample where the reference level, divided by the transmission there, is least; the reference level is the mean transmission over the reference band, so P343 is 363.0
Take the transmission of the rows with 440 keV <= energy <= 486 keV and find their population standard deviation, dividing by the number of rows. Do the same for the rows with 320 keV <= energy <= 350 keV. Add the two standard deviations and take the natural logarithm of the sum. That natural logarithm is 3.26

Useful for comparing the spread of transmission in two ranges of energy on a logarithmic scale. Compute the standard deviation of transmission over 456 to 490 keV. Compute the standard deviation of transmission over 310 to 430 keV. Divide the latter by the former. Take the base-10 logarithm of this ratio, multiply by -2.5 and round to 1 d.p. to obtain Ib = 0.5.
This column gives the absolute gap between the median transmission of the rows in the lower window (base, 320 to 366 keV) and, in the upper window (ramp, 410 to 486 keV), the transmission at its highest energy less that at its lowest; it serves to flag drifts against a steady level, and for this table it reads 182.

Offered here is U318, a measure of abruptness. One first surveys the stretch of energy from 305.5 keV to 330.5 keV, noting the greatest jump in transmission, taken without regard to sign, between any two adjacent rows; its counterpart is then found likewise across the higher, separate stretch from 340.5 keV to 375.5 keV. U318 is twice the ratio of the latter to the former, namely 1.52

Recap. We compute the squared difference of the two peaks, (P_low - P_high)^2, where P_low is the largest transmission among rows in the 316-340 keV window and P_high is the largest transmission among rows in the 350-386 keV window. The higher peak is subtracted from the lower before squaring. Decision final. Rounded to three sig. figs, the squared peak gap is 400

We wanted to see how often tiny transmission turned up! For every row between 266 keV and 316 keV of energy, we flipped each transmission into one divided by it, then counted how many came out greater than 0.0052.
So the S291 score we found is 10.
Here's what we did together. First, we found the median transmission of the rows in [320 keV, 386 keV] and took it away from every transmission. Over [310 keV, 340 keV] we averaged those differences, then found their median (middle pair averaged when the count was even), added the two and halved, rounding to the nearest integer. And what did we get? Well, -18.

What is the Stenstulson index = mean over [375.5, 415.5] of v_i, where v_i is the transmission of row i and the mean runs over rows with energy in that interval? 189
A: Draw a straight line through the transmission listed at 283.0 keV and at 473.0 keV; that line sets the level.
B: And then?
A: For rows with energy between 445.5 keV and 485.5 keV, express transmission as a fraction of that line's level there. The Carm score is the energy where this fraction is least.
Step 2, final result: 468.0 keV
